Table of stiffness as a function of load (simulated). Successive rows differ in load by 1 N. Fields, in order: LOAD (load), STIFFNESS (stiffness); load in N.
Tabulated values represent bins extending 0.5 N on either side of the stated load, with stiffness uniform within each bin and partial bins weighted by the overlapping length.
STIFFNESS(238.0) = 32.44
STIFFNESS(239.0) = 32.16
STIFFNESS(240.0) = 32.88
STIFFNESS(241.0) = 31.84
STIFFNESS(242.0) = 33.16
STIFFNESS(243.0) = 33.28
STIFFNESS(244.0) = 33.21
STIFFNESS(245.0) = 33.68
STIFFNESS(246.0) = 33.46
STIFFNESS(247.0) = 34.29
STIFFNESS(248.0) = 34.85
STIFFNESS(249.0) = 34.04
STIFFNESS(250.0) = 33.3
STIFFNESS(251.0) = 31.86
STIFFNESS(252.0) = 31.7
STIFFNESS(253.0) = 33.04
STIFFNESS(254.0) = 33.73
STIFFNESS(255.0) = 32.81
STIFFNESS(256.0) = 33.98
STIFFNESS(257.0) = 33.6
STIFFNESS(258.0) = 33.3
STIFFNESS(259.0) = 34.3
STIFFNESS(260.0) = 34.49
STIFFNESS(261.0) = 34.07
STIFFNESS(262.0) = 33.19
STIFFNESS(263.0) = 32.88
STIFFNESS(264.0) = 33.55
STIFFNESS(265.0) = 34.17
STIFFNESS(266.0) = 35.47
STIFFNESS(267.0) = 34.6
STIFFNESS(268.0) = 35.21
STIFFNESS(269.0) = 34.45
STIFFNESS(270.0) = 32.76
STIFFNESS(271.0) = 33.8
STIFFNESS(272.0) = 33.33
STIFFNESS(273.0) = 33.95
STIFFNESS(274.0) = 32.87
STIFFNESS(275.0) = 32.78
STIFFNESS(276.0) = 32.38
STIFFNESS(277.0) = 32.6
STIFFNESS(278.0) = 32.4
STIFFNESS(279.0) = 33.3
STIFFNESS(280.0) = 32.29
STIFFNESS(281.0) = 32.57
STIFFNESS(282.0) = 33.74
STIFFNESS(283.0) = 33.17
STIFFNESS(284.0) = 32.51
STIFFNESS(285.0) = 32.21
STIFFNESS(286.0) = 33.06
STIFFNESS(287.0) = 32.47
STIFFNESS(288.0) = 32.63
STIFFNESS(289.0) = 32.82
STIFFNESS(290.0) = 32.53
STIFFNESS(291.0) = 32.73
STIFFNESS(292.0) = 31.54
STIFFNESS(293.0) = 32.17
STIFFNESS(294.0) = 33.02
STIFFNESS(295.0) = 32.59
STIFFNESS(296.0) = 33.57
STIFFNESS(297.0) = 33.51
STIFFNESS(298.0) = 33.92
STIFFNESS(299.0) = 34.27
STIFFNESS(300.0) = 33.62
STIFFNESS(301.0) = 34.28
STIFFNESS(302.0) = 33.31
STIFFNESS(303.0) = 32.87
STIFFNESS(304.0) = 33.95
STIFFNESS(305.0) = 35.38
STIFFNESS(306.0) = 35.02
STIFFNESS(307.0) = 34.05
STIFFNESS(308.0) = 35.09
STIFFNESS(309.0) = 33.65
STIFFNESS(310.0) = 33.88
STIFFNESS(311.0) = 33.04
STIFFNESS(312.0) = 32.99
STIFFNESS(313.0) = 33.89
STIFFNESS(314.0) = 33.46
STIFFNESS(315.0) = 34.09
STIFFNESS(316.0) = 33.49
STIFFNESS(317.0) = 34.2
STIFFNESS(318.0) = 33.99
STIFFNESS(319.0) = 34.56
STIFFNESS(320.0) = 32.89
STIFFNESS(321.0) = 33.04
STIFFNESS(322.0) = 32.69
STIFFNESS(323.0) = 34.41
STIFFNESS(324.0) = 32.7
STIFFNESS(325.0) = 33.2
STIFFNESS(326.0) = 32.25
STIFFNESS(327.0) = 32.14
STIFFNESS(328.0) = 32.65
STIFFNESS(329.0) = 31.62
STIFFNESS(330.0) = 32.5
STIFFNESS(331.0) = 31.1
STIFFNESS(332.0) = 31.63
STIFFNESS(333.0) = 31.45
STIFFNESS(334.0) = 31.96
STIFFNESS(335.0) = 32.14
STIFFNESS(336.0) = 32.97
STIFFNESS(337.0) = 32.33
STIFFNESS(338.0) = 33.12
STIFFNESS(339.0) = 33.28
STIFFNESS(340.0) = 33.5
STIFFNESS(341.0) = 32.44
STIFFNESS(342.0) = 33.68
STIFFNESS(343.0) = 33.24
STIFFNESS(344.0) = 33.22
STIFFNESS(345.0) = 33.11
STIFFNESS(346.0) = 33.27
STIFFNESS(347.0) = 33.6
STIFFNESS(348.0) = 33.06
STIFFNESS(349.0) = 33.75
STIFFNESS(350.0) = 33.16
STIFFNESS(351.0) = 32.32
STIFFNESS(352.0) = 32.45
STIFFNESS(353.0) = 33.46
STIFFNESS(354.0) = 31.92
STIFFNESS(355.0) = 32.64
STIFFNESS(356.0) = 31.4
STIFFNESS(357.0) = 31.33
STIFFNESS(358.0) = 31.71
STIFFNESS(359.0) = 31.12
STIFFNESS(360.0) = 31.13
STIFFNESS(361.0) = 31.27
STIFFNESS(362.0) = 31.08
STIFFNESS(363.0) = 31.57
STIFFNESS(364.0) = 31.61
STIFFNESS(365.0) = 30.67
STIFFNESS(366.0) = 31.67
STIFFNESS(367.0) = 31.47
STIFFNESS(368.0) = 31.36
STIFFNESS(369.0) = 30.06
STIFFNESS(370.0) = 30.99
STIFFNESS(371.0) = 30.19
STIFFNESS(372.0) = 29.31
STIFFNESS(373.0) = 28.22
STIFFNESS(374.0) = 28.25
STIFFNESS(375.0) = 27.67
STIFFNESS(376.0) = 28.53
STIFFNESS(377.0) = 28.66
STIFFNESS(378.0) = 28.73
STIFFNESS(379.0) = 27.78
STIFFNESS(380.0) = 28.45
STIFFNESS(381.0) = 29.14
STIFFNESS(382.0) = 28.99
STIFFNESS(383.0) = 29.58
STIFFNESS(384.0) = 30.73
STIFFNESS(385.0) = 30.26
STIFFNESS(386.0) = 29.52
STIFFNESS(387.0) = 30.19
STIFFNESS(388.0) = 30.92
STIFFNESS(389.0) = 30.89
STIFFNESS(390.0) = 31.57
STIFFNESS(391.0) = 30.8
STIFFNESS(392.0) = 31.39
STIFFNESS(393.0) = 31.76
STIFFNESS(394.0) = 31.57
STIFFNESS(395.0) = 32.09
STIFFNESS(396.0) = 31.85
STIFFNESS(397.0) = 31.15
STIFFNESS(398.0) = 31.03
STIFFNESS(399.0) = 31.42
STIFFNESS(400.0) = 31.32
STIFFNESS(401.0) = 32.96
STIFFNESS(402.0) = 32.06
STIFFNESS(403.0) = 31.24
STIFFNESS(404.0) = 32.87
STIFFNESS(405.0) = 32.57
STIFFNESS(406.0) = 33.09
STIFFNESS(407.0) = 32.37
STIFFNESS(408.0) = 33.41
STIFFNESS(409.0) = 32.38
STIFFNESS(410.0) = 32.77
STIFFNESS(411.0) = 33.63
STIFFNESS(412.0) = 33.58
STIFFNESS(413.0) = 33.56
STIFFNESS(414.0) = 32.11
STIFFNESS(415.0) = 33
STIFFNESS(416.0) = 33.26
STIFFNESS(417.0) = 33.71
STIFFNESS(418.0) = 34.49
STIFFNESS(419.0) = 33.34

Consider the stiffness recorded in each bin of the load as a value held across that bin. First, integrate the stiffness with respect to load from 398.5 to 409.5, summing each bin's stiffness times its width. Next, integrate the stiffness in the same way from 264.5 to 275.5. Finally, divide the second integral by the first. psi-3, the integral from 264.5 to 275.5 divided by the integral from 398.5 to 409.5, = 1.05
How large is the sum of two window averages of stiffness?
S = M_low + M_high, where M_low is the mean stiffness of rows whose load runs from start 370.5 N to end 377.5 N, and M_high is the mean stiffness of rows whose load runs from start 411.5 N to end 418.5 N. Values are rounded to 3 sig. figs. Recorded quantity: 62.1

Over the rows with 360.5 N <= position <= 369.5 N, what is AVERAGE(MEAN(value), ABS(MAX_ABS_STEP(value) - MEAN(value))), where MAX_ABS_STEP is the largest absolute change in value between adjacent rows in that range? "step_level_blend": 30.5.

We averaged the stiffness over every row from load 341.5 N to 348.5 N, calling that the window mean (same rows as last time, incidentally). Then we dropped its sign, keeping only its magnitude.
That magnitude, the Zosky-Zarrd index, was 33.3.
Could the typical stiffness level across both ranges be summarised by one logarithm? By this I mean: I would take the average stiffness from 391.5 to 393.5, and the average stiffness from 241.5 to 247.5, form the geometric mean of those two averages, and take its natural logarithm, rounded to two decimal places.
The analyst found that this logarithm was 3.48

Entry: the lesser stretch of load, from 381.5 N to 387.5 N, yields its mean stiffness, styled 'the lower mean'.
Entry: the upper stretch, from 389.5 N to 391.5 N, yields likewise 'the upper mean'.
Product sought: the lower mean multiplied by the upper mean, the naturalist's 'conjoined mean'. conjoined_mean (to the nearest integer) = 932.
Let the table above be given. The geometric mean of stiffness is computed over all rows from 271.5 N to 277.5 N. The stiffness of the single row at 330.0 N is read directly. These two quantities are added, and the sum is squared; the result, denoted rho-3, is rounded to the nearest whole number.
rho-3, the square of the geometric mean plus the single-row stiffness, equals 4288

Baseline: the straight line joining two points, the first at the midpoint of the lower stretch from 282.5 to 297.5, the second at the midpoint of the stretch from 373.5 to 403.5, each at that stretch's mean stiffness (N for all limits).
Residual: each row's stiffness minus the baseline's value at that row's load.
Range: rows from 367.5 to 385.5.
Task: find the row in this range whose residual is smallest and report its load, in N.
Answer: 375.0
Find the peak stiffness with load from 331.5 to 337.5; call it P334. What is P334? 32.97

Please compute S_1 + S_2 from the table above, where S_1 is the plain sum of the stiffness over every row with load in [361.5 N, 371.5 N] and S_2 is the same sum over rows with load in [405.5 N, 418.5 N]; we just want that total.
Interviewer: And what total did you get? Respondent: 742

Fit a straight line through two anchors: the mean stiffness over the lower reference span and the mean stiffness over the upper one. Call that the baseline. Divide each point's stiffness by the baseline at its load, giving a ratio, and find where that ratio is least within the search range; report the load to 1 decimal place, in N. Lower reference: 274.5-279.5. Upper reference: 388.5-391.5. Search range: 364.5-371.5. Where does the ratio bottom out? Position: 369.0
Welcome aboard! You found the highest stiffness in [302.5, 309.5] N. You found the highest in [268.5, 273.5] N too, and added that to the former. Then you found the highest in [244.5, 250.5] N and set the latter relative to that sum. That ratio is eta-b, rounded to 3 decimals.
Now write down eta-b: 0.499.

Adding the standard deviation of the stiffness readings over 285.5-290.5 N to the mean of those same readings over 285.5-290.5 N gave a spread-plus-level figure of 32.9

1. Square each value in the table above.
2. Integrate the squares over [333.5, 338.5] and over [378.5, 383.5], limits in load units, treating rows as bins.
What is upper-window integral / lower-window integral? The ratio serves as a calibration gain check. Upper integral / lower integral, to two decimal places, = 0.78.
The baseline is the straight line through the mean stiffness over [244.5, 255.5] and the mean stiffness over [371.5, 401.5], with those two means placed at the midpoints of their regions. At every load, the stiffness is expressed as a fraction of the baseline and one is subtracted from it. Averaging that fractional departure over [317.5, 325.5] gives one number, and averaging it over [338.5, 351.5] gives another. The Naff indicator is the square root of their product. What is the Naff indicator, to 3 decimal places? 0.061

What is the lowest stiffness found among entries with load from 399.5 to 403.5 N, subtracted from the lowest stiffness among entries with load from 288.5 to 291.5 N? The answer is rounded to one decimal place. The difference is 1.3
